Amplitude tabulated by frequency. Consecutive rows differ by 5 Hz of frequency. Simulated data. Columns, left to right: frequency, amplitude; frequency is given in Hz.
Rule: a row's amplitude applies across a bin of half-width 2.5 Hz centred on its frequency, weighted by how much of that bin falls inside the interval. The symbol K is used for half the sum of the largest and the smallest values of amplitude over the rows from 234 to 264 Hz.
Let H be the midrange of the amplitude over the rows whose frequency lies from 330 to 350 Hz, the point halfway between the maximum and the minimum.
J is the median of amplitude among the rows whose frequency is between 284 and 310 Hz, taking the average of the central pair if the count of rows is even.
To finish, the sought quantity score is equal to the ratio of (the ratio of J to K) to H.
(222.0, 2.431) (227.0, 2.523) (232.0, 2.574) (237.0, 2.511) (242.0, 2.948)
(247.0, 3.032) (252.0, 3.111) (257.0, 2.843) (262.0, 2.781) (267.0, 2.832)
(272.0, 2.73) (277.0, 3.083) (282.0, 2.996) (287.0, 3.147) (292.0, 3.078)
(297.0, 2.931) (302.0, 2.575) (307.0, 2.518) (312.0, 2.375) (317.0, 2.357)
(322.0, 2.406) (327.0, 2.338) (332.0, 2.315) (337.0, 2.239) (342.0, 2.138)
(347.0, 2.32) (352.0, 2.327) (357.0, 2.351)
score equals 0.47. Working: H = 2.23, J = 2.93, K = 2.8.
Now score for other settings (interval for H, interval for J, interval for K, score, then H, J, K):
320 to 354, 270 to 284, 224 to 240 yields 0.52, 2.27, 3.00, 2.5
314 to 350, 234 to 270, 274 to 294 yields 0.41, 2.27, 2.84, 3.1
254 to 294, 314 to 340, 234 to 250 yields 0.29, 2.94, 2.34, 2.8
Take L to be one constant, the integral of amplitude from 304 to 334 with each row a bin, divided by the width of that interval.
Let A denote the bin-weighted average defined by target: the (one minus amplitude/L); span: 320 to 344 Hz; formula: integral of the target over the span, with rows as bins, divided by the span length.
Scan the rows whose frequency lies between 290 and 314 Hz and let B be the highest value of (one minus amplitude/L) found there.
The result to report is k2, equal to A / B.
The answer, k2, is 7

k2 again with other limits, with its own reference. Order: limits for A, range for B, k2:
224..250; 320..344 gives -1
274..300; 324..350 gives -3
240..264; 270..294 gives 2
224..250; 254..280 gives 1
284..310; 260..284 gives 1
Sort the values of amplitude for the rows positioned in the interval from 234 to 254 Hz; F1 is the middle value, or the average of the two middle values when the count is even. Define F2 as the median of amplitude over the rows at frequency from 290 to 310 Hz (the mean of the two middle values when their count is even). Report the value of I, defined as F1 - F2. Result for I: 0.2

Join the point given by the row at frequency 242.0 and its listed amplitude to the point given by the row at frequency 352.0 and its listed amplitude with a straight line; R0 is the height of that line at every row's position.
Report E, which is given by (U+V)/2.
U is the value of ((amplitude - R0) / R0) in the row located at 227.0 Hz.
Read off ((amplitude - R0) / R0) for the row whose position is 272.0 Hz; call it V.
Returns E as -0.09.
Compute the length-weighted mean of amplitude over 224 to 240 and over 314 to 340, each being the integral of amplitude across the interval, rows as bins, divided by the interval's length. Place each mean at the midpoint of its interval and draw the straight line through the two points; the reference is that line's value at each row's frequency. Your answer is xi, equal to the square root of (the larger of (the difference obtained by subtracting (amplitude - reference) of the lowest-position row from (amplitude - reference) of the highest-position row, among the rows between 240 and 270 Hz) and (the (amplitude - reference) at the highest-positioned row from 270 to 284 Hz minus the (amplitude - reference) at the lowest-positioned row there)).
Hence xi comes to 0.54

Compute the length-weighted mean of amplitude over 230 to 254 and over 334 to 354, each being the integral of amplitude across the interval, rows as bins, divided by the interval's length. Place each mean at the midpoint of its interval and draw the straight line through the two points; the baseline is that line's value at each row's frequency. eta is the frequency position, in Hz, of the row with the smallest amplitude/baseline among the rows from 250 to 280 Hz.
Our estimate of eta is 262.0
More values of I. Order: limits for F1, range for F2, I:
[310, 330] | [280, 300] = -0.7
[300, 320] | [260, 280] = -0.4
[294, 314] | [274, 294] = -0.5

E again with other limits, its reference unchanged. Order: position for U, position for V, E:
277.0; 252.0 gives 0.10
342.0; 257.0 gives -0.06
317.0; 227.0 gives -0.12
